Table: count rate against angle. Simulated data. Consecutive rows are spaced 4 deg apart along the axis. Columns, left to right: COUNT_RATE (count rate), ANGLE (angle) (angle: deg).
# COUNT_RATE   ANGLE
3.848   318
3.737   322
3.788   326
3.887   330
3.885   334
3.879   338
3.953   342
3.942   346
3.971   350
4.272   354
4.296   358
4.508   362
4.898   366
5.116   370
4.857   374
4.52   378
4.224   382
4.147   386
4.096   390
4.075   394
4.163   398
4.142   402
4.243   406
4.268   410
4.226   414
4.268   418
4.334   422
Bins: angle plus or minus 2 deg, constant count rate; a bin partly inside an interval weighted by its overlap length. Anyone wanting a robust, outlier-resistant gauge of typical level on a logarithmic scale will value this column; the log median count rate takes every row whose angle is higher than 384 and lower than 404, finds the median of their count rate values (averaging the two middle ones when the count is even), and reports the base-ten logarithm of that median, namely 0.62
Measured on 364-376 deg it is 0.69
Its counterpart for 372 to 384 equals 0.66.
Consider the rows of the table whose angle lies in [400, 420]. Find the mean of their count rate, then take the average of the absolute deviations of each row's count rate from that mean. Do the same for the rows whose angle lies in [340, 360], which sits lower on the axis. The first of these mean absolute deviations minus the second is -0.12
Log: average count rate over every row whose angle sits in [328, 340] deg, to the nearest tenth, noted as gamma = 3.9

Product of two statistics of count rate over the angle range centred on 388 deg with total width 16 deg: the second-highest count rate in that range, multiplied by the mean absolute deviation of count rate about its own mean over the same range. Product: 0.21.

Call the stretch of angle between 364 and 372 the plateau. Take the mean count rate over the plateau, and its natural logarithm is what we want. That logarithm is 1.61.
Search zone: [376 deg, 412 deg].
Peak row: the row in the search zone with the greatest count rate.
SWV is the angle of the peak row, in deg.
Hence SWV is 378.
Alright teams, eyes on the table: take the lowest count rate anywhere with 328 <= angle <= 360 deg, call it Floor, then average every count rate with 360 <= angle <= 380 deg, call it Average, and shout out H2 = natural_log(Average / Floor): 0.21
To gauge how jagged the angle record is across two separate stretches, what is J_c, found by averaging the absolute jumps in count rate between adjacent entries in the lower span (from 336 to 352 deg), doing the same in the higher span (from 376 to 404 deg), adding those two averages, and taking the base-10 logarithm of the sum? -0.88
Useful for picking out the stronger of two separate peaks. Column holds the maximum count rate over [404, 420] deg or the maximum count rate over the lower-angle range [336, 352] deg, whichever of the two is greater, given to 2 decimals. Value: 4.27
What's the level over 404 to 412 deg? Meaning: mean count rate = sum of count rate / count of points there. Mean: 4.26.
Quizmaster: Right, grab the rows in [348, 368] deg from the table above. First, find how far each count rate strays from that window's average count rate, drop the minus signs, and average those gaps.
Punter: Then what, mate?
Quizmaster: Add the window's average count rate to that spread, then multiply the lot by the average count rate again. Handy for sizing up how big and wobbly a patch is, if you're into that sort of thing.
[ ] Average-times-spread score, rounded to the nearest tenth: 20.4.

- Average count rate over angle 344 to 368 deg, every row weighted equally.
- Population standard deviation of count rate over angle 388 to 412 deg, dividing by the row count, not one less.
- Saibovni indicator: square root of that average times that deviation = 0.55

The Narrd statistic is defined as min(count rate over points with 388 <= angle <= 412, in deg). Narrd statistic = 4.075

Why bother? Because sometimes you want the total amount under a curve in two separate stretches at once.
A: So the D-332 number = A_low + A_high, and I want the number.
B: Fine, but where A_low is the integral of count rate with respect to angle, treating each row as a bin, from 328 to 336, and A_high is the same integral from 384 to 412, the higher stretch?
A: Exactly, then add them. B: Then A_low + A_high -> 148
